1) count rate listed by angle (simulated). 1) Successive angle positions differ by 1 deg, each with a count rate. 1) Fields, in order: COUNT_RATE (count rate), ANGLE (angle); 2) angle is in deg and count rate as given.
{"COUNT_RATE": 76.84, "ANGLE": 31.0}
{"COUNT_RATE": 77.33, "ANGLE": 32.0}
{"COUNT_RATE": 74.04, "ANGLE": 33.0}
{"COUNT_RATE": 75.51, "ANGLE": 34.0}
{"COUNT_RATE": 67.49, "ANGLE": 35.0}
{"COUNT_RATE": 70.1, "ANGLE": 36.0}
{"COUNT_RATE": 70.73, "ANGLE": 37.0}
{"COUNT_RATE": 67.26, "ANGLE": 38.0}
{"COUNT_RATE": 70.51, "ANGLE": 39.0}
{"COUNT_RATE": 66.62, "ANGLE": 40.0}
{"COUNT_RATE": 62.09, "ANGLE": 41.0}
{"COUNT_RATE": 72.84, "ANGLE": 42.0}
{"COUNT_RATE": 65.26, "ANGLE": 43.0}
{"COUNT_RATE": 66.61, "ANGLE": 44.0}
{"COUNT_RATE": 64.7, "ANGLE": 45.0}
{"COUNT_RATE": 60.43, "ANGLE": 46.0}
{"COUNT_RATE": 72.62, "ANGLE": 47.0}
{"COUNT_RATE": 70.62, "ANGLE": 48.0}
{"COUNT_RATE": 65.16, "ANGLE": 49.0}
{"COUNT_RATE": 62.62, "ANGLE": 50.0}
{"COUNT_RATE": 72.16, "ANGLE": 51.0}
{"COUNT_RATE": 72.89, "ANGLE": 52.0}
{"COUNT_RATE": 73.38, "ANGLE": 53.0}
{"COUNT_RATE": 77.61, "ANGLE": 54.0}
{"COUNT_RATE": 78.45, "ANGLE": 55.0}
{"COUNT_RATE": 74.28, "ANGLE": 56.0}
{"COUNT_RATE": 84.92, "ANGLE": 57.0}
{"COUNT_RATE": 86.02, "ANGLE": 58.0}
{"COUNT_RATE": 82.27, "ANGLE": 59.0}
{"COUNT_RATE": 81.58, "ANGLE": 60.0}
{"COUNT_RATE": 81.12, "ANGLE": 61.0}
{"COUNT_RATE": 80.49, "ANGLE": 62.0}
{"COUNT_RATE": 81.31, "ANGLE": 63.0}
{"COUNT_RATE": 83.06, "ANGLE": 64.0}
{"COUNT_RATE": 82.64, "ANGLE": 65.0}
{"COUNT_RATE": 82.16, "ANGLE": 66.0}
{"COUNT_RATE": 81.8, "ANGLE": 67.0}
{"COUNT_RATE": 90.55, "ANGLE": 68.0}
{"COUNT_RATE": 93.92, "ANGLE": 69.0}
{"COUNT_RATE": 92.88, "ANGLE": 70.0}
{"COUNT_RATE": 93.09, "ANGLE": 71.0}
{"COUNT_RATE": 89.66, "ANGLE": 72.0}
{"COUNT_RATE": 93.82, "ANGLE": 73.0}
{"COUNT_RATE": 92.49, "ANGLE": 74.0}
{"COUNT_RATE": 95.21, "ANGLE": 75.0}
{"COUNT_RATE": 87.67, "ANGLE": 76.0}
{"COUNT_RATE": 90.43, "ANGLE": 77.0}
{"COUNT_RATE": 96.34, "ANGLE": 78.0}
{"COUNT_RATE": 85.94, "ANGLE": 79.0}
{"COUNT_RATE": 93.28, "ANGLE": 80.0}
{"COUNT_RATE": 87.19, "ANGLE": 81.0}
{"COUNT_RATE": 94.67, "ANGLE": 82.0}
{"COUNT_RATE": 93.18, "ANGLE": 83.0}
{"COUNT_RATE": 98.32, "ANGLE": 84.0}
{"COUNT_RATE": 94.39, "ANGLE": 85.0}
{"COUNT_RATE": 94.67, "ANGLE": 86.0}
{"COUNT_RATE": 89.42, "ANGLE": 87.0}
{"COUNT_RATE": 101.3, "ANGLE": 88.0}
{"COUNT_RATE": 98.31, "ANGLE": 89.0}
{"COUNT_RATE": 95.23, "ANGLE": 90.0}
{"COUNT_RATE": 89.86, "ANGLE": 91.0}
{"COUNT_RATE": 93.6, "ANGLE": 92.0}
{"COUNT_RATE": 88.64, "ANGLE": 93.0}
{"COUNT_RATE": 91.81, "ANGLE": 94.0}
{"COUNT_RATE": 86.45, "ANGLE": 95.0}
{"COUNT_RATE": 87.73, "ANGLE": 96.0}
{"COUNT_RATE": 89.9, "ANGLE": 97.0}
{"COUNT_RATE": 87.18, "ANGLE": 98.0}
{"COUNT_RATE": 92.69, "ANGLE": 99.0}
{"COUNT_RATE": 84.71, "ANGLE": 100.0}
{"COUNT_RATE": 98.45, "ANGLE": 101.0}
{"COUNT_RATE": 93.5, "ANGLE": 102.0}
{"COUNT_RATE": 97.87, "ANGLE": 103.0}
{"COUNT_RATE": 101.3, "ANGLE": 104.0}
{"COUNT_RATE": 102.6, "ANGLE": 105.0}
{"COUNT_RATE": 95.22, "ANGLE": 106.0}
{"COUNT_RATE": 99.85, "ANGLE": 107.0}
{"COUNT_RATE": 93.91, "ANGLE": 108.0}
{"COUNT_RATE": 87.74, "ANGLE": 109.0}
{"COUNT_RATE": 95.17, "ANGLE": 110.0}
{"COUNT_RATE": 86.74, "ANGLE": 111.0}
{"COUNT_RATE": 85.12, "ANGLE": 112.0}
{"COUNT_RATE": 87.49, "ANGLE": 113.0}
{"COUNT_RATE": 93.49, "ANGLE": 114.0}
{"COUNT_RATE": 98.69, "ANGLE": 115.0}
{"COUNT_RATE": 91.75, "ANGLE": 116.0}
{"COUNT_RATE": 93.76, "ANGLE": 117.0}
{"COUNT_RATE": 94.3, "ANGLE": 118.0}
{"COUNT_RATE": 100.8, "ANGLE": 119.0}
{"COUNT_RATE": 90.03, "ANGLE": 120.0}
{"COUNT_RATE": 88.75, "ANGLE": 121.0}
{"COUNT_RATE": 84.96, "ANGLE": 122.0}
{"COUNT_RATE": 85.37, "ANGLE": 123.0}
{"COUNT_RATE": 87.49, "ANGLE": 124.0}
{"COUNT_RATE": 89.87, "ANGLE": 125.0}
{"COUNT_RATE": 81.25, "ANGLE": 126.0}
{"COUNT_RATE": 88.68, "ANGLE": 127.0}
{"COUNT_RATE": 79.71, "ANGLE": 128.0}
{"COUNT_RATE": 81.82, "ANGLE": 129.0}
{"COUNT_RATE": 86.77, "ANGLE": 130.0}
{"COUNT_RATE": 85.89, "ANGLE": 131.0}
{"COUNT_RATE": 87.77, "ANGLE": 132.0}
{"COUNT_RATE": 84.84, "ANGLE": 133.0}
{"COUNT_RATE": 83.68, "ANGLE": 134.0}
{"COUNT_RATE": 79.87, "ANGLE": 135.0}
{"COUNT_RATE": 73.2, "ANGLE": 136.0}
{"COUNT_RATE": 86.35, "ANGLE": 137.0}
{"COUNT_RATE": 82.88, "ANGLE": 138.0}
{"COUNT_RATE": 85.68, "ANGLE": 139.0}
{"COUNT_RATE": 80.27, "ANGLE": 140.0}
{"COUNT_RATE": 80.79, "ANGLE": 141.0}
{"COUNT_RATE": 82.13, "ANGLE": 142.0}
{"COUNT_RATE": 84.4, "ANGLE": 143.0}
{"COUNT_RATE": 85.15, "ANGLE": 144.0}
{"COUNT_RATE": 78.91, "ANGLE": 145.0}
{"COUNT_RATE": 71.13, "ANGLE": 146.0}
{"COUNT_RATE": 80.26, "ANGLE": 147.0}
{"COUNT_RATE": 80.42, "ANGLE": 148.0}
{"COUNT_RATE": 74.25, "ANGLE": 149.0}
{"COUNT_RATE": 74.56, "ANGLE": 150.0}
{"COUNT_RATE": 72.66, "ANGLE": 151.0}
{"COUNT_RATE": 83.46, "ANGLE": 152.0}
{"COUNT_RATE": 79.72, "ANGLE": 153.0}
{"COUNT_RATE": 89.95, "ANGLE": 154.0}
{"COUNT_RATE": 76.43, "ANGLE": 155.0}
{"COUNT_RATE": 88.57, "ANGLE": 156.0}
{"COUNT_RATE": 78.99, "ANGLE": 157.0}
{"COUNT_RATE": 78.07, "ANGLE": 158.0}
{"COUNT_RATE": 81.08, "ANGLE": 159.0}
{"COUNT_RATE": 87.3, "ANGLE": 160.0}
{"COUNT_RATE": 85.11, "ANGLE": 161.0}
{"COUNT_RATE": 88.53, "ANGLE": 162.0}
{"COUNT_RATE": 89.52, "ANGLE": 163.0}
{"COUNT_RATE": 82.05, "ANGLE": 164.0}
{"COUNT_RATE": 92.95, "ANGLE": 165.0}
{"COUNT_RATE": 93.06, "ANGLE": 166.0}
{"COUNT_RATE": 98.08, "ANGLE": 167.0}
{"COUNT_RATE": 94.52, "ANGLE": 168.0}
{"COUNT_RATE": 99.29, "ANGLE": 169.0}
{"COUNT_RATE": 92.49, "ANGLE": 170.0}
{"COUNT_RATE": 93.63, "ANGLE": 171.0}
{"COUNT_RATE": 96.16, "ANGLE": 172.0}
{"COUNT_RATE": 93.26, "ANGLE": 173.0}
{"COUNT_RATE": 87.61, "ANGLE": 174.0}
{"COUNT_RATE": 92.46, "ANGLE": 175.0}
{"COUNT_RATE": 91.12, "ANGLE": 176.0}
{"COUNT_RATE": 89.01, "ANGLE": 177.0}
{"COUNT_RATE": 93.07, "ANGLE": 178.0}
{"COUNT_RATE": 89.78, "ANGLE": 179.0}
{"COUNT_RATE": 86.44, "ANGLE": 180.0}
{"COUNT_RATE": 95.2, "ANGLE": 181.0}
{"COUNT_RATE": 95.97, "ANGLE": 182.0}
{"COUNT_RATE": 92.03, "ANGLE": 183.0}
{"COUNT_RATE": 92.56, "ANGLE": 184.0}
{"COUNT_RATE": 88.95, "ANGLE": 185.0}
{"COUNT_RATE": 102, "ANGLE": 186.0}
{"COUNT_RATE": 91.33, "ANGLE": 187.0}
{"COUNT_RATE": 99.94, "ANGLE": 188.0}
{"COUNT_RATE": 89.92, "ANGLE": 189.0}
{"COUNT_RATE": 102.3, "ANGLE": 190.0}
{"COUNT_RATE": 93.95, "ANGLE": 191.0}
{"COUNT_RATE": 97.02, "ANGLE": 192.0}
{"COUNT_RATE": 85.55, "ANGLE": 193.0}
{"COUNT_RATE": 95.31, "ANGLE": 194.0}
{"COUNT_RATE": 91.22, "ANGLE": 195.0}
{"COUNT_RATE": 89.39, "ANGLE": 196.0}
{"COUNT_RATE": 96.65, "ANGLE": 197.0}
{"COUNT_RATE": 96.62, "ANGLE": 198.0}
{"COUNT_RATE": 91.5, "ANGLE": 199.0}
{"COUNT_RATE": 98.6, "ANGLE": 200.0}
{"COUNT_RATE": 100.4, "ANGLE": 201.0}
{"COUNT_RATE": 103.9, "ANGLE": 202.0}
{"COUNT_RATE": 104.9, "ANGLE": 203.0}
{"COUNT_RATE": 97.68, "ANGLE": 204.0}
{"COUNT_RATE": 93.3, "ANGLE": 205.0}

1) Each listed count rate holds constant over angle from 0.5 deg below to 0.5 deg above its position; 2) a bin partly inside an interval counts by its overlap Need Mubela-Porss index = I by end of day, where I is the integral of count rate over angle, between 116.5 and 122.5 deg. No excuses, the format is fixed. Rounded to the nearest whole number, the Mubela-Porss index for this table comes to 553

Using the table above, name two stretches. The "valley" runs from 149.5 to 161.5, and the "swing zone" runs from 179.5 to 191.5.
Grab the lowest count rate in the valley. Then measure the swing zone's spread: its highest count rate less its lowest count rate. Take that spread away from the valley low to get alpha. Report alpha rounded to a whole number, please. 57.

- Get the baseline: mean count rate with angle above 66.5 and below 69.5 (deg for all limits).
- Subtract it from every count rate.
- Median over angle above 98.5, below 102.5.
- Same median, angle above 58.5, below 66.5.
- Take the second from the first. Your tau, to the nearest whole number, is 11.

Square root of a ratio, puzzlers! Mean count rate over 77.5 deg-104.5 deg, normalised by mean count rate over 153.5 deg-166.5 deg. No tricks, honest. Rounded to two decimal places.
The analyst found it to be 1.04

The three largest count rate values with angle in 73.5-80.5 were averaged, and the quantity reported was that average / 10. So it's 9.5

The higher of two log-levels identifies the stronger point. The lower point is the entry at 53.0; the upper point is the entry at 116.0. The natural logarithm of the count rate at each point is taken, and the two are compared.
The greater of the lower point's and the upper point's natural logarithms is 4.52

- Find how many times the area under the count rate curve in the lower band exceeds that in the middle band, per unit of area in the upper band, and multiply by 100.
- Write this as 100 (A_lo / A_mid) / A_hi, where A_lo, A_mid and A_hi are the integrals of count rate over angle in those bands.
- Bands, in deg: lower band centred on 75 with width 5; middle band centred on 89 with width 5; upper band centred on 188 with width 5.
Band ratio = 0.200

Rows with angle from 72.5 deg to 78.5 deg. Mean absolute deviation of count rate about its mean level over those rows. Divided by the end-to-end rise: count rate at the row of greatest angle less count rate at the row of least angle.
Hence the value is 1.0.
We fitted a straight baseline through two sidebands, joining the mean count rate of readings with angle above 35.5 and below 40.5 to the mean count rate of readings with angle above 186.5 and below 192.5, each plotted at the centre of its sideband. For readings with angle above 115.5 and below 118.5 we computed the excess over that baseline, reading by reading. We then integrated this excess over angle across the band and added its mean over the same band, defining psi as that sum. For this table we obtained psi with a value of 41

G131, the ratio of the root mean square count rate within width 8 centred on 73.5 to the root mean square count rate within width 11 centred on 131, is 1.11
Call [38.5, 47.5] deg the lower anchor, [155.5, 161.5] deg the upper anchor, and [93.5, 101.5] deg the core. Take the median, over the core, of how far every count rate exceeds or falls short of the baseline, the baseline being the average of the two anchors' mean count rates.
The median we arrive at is 14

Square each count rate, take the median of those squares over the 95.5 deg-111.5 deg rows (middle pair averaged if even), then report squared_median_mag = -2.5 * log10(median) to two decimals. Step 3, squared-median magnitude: -9.86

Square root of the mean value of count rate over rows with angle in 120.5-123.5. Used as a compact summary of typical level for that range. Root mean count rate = 9.3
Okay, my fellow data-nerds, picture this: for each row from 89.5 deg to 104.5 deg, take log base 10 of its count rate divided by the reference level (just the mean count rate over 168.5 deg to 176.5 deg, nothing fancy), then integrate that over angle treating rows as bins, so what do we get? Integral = -0.1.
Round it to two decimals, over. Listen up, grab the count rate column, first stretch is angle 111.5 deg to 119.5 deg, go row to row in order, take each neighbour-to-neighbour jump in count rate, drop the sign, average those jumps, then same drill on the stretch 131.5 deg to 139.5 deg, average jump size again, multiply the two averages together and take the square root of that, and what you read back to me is 4.53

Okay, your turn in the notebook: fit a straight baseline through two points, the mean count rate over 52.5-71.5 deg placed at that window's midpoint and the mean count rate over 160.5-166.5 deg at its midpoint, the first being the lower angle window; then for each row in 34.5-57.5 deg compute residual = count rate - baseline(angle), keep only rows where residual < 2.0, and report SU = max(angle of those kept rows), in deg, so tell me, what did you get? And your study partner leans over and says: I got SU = 57.0 deg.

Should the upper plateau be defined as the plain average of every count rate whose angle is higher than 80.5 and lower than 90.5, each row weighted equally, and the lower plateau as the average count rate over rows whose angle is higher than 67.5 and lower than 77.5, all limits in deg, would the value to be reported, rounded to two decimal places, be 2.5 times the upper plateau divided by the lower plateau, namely 2.57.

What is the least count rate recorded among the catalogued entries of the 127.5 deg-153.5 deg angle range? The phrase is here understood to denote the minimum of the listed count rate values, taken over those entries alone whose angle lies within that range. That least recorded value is 71.13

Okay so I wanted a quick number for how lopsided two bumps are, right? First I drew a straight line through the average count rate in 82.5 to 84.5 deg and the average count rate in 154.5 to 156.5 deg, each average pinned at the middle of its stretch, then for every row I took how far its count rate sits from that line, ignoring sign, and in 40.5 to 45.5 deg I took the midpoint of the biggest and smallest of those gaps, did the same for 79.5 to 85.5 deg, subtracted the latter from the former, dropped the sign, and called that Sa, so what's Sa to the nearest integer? 31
